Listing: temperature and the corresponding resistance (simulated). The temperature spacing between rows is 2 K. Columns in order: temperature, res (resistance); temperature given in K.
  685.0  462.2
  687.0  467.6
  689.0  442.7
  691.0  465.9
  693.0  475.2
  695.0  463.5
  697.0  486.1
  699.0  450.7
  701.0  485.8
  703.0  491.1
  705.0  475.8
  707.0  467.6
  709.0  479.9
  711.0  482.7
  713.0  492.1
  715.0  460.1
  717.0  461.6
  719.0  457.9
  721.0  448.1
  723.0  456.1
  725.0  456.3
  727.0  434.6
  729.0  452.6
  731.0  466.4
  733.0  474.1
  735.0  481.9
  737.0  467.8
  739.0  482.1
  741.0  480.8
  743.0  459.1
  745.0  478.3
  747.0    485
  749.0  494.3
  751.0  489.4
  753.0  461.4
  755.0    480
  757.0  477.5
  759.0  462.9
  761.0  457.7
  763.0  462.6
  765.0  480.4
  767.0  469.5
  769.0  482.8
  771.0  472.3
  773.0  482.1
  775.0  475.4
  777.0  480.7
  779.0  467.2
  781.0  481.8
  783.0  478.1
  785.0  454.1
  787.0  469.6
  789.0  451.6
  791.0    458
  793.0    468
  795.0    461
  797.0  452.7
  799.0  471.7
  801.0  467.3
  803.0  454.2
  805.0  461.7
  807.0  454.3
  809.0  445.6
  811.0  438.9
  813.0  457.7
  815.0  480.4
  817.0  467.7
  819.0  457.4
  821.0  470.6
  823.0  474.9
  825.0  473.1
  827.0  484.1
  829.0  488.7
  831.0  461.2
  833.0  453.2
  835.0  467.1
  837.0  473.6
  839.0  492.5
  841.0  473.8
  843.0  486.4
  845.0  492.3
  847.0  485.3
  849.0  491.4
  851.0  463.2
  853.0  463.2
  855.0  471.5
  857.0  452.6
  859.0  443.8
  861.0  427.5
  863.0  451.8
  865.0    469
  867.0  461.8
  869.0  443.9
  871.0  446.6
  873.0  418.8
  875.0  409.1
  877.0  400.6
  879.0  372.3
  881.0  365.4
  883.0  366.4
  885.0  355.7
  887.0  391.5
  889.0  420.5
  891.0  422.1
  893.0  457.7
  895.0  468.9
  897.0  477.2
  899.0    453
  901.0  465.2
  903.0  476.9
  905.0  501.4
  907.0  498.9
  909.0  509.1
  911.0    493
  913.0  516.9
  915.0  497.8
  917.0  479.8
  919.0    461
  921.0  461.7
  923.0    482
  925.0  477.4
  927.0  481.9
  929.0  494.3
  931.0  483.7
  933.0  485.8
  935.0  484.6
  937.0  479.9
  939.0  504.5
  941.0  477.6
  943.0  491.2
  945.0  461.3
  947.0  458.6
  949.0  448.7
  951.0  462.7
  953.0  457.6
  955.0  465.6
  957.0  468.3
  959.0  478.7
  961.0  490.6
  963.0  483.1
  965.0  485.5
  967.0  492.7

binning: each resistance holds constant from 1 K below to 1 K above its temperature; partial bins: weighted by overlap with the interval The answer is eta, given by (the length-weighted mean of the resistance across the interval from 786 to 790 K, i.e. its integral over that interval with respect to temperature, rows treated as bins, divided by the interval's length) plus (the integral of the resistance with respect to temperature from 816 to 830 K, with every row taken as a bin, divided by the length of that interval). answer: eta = 934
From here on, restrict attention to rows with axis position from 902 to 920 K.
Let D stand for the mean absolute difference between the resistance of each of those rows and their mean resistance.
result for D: 13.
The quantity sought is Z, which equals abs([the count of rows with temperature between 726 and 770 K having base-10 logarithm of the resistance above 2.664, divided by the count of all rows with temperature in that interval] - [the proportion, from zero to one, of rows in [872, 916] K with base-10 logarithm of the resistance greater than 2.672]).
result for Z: 0.45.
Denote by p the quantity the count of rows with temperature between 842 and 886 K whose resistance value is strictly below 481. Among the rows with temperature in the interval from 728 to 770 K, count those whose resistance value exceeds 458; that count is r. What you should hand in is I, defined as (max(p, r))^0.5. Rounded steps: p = 18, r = 19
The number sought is 4.4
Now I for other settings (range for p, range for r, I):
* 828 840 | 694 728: 3.3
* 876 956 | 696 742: 5.1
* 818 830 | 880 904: 2.0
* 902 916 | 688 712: 3.2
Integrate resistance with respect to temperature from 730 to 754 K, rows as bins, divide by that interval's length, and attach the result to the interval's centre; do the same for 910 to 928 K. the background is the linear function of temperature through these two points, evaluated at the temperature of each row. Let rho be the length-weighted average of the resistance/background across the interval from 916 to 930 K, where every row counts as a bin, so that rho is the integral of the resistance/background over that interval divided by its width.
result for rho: 0.986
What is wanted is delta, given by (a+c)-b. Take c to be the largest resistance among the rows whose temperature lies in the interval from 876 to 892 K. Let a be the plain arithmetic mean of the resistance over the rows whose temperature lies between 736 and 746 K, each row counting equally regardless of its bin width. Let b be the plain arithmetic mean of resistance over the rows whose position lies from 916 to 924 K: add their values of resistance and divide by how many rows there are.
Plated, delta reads 425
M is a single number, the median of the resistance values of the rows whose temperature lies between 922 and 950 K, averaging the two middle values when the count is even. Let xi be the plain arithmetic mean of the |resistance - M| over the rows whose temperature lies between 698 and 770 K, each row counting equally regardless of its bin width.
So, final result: 13.9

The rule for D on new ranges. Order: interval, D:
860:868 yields 13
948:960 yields 7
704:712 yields 5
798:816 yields 10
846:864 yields 15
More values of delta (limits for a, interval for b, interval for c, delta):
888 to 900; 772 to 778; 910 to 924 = 487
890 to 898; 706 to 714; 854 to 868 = 447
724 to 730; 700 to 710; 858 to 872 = 437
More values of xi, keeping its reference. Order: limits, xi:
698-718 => 12.0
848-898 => 50.2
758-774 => 10.9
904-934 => 12.8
